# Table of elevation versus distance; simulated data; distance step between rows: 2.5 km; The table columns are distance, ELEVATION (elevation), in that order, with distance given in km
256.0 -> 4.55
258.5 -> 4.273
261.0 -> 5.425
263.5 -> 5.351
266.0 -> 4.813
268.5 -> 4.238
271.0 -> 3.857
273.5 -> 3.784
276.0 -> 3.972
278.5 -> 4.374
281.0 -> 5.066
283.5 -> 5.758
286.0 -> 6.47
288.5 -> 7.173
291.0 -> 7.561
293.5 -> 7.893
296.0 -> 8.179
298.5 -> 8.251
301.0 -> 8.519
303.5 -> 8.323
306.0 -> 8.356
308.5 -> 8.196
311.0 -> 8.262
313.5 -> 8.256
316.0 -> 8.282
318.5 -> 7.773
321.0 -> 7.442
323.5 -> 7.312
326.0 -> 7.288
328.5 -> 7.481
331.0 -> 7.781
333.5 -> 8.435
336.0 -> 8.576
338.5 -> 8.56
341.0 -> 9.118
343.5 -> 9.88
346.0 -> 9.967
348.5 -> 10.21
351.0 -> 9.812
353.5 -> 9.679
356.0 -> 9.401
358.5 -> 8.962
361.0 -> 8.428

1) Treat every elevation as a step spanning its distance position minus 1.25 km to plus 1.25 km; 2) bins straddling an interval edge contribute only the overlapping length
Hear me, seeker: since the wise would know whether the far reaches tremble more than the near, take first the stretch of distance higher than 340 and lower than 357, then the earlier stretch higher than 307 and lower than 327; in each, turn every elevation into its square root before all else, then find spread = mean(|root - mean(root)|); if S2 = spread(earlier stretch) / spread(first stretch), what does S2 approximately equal 1.6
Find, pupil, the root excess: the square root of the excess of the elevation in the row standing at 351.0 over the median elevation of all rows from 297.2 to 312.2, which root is 1.2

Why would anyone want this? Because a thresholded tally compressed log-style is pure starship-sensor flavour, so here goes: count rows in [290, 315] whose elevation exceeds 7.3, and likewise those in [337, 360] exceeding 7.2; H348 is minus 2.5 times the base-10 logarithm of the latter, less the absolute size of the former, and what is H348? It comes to -12.4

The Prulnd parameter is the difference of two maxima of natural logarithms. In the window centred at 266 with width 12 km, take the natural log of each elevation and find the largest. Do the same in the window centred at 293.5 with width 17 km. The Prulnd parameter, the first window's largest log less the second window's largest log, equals -0.45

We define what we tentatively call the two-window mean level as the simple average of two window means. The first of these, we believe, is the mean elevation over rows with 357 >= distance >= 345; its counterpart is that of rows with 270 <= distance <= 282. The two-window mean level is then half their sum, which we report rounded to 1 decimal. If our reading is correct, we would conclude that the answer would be 7.0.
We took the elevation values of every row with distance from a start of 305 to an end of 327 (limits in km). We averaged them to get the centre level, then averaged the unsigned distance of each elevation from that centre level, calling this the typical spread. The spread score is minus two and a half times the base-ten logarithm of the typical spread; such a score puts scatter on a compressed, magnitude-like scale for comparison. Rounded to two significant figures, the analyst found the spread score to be 0.99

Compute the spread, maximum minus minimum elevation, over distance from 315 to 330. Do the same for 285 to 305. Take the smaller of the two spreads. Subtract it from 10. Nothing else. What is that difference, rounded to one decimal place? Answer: 9.0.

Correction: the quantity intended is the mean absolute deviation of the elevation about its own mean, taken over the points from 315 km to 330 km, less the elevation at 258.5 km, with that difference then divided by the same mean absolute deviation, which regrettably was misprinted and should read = -14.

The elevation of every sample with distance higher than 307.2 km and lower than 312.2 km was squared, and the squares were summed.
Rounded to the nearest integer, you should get 135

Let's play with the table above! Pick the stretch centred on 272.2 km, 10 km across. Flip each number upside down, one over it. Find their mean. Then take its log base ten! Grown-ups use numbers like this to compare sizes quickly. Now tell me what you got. -0.60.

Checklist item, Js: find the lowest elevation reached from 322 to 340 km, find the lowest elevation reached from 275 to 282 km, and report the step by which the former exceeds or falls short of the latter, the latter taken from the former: 3.3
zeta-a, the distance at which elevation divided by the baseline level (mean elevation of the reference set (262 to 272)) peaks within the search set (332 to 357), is 348.5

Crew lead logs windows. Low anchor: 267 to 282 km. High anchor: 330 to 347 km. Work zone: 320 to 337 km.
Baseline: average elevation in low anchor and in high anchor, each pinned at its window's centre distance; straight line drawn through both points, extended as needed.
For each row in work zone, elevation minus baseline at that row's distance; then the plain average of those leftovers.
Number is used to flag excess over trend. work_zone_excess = -0.4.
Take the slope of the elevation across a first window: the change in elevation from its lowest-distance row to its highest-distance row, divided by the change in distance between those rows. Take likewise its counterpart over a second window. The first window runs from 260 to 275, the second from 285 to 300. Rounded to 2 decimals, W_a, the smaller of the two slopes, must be -0.13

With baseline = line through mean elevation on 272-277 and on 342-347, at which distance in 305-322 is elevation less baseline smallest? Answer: 321.0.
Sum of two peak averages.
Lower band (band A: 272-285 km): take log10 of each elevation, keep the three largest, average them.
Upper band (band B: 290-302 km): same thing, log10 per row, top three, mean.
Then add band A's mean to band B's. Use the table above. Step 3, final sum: 1.62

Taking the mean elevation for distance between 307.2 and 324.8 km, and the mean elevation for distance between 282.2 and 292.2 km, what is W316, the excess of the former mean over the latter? 1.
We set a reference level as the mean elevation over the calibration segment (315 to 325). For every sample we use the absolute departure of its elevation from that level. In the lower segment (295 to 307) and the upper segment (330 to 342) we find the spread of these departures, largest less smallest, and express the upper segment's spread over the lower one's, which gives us 3.9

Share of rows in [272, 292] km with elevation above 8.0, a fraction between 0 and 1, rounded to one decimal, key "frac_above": 0.0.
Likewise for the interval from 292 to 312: 0.9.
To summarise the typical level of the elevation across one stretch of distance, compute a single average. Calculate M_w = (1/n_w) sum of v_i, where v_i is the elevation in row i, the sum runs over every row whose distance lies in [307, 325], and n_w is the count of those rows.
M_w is 7.9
